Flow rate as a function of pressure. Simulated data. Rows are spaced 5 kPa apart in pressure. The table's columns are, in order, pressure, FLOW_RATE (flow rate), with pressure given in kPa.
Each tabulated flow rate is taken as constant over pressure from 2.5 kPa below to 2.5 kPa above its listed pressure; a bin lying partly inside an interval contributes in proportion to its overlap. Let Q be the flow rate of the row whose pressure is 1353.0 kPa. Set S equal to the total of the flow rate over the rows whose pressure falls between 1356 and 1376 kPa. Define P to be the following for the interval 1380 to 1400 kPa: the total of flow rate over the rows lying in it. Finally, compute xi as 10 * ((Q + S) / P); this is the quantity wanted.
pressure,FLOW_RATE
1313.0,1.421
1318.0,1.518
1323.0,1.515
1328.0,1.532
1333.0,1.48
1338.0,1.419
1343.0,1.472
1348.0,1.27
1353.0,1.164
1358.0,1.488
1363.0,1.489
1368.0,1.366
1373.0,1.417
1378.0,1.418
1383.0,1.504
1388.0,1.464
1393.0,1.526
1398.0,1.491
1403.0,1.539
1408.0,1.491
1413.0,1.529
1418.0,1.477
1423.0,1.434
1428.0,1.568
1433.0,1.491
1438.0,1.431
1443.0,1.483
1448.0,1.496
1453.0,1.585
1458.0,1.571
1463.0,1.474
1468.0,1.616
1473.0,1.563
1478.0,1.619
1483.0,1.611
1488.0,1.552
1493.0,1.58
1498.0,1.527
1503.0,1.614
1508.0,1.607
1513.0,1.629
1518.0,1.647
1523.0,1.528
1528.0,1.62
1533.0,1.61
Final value 11.6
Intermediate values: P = 6.0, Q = 1.164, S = 5.8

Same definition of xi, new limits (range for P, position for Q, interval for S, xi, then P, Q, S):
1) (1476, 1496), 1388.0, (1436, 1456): 11.7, 6.4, 1.464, 6.0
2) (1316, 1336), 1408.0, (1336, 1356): 11.3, 6.0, 1.491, 5.3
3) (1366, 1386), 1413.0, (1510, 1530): 13.9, 5.7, 1.529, 6.4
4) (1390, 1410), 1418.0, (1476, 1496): 13.0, 6.0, 1.477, 6.4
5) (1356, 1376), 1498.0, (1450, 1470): 13.5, 5.8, 1.527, 6.2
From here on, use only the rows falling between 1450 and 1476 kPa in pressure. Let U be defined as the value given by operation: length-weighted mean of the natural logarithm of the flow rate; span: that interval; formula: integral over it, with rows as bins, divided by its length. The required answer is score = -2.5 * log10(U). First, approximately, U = 0.45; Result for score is 0.88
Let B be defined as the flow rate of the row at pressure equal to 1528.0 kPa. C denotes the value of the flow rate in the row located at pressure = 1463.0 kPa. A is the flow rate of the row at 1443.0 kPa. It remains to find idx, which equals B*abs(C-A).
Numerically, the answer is 0.015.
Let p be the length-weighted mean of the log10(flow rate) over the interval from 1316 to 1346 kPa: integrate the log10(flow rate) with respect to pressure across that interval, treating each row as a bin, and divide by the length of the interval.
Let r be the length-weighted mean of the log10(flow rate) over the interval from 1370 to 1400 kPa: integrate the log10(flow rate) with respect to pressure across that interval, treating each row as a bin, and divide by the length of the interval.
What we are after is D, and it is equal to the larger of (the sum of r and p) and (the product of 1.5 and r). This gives 0.34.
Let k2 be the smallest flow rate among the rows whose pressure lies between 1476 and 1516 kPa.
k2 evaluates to 1.527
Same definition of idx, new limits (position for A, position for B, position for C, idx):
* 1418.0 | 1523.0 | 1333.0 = 0.005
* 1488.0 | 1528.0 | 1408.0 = 0.099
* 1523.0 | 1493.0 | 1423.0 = 0.149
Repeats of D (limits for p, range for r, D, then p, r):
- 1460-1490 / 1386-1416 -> 0.37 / 0.20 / 0.178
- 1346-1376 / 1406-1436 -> 0.31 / 0.13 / 0.175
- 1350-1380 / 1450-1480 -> 0.34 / 0.14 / 0.195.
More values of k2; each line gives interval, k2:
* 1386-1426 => 1.434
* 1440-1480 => 1.474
